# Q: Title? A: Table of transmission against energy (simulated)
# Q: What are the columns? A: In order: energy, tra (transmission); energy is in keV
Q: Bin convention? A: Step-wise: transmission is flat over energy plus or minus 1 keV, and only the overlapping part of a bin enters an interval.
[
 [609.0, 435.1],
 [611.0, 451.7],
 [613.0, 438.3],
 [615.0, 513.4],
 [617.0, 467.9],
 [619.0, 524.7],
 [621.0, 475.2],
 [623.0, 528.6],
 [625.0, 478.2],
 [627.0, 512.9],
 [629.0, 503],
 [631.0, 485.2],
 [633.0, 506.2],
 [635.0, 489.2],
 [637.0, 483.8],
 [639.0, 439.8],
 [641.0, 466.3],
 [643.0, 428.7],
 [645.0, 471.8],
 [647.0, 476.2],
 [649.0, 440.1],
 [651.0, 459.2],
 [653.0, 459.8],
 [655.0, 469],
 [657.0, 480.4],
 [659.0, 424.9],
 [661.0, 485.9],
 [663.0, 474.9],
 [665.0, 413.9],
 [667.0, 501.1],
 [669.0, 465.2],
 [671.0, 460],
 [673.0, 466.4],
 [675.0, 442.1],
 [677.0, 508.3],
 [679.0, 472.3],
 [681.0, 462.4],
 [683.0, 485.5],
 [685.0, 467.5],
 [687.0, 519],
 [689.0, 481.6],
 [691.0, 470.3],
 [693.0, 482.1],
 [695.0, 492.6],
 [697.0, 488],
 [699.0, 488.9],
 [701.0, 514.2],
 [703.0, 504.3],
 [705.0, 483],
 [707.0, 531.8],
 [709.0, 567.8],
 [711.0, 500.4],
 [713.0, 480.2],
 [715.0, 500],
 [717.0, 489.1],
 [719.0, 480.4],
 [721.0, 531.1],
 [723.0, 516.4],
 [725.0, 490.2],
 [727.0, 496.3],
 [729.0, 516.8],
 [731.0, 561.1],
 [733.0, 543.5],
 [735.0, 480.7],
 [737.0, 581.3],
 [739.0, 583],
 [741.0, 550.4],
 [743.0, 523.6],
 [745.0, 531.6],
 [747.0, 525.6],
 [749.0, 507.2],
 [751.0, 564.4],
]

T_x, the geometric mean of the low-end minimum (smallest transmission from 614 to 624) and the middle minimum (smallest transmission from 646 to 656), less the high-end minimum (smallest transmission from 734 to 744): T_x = -27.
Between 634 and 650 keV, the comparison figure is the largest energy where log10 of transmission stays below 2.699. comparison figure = 649.0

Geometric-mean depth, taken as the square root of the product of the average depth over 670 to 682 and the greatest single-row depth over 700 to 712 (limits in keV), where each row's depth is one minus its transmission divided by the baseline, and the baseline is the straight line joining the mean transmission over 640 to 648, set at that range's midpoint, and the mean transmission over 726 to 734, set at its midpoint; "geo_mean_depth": 0.0435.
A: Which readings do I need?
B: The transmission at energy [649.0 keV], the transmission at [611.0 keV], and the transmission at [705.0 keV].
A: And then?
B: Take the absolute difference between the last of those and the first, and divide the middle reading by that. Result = 11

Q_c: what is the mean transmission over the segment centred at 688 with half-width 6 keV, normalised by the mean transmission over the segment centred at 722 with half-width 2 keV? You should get 0.92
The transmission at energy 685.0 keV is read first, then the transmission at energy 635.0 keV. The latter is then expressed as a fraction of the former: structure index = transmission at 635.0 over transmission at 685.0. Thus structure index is 1.05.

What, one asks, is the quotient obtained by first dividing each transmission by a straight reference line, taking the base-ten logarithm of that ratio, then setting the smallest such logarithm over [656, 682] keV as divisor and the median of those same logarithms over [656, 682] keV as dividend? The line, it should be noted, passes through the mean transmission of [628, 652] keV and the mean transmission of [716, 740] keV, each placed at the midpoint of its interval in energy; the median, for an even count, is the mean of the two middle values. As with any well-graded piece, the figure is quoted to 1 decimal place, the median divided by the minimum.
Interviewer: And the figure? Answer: 0.3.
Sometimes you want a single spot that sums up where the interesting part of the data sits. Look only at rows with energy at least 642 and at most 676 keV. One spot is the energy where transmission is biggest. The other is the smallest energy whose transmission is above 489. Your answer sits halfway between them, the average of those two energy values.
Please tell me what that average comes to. 667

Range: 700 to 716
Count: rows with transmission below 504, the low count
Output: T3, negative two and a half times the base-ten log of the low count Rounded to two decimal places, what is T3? -1.51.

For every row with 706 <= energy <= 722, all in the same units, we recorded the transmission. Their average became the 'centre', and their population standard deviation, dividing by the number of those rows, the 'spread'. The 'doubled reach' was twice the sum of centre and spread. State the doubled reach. 1078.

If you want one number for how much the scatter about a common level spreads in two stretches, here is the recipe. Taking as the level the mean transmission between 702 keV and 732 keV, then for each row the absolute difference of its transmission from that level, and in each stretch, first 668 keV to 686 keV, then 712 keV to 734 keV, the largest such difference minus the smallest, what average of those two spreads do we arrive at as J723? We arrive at 55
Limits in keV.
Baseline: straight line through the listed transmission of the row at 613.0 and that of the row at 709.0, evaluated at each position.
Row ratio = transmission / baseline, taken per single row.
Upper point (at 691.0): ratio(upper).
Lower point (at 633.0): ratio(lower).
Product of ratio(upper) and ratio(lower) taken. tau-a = 0.94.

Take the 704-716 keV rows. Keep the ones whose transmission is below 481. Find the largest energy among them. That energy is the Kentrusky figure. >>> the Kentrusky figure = 713.0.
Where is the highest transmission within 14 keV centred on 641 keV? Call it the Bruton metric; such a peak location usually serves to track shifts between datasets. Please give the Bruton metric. 635.0 keV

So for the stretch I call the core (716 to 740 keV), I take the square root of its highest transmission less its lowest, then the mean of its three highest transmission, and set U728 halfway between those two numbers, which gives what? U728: 293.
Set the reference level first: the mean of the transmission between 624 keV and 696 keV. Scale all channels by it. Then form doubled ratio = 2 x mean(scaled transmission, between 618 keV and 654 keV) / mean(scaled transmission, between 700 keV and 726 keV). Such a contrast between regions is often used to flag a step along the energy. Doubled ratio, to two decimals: 1.89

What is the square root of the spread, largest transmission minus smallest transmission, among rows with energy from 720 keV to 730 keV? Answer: 6.4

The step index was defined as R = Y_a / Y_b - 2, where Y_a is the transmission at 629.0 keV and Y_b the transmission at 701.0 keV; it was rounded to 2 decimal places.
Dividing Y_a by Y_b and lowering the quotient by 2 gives -1.02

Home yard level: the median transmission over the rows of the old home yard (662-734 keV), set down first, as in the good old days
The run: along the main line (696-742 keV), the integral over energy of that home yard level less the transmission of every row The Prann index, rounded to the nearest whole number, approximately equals -1264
